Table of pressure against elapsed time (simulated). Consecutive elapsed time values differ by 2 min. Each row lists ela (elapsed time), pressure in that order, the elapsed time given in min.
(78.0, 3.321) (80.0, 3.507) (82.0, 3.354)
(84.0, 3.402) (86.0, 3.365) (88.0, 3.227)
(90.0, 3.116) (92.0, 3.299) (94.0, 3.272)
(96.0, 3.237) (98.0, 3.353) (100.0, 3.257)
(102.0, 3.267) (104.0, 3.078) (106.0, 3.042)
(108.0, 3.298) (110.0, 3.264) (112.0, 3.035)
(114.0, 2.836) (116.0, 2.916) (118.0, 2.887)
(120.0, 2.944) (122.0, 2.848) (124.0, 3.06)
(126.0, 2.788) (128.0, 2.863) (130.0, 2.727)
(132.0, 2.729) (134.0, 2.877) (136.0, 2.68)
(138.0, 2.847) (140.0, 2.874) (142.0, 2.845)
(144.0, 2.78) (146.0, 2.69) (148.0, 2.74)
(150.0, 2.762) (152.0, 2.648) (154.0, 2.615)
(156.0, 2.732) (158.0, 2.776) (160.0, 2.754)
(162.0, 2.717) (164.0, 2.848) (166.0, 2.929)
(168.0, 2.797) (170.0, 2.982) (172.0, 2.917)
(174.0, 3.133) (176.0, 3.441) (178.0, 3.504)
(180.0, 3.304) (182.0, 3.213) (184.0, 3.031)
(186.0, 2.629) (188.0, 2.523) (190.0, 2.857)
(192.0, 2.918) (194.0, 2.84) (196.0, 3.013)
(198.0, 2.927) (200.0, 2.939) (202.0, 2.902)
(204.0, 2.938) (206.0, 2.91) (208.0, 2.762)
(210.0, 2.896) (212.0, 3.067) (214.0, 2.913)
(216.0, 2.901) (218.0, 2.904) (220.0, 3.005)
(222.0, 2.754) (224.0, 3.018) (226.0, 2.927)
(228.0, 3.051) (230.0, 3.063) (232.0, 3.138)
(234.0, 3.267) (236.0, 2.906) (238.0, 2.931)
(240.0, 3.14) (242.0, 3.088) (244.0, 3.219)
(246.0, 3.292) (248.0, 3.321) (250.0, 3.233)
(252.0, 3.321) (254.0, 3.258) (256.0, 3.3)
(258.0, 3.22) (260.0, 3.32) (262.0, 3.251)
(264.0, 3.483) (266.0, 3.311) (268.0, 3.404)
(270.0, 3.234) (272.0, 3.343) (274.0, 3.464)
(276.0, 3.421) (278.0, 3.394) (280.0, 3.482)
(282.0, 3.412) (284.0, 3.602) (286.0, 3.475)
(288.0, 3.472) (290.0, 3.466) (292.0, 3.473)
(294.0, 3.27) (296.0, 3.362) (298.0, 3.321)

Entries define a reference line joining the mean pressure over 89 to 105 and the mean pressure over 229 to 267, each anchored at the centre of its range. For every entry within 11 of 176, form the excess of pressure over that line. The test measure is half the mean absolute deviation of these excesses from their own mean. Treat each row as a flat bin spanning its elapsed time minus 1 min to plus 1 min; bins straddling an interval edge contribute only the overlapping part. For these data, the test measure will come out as 0.11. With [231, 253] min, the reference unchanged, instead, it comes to 0.06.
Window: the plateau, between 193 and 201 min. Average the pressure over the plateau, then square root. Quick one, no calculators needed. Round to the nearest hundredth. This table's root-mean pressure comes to 1.71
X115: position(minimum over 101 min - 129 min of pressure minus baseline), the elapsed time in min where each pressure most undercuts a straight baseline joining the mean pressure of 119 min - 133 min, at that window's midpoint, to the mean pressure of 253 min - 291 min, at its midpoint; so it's 126.0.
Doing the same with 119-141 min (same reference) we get 136.0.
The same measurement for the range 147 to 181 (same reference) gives 154.0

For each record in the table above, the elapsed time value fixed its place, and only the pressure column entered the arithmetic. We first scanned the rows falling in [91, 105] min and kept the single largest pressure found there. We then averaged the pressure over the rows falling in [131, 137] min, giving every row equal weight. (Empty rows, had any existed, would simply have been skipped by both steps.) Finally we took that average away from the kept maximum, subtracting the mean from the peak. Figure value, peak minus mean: 0.6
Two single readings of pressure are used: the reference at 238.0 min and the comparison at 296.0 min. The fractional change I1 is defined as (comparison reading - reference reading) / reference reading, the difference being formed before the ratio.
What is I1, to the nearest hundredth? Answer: 0.15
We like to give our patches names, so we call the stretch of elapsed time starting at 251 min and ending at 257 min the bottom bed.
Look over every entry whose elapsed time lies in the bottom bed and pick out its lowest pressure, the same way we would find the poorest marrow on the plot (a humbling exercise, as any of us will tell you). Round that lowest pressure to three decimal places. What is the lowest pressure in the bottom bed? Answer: 3.258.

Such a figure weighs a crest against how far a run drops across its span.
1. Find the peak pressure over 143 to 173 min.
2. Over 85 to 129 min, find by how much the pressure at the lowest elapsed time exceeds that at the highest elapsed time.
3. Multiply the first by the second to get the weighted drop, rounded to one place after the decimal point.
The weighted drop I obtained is 1.5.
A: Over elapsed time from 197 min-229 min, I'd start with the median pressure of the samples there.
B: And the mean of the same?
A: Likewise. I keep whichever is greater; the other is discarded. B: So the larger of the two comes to 2.93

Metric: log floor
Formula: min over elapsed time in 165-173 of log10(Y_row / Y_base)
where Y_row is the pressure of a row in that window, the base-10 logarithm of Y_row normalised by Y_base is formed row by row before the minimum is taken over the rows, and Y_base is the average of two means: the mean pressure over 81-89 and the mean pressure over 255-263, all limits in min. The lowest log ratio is -0.072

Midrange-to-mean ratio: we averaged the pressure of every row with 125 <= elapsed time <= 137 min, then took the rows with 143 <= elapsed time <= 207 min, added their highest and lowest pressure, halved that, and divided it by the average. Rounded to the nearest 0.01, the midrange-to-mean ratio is 1.09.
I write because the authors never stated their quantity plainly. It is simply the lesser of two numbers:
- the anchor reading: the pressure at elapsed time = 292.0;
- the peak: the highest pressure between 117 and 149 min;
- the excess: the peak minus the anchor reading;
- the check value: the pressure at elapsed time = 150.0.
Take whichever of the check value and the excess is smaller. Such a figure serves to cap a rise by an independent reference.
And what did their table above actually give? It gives -0.41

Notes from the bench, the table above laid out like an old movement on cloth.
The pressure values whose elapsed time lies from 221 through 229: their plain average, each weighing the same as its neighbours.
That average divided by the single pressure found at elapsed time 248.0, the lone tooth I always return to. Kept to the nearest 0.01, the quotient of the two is 0.88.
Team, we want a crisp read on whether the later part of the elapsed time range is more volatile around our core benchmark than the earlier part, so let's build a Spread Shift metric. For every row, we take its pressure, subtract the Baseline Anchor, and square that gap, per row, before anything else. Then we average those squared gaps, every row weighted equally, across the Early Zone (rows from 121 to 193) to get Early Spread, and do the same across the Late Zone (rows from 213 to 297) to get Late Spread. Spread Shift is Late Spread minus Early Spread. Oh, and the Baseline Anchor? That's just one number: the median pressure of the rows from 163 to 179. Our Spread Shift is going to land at 0.07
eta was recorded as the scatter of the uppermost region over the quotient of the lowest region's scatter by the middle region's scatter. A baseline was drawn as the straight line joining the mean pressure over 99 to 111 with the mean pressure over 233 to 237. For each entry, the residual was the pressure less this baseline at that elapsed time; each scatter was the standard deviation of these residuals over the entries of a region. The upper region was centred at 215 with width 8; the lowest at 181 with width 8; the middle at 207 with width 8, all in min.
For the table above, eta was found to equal 0.03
